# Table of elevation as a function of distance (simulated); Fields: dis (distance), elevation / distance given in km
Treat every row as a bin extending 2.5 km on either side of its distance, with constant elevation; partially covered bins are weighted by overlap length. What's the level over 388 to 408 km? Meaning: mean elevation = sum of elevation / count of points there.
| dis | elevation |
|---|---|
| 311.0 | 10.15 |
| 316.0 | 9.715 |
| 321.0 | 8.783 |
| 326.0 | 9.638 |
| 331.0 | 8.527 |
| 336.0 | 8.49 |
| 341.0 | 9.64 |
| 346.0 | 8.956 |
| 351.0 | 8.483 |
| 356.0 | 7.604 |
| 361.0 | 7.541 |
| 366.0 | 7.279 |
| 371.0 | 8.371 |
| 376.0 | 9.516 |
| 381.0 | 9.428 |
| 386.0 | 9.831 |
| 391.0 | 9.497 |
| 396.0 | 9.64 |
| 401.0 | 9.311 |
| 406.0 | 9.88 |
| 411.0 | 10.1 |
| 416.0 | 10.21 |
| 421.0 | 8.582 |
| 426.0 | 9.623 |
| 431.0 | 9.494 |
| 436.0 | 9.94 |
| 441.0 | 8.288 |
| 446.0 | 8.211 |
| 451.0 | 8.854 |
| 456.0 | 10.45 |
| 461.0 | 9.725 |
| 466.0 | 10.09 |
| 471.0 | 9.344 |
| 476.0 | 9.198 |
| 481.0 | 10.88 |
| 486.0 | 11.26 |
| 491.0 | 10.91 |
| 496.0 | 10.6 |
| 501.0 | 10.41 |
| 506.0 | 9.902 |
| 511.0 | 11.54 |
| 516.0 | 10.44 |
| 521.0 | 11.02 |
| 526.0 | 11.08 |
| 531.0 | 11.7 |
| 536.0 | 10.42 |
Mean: 9.6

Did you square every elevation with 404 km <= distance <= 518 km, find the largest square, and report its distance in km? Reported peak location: 511.0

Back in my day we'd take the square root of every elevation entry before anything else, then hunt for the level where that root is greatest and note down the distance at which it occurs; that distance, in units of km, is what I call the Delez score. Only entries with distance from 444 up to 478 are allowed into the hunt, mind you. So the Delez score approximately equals 456.0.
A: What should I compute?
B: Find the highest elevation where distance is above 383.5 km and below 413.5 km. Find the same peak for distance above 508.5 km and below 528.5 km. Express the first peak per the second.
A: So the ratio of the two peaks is 0.88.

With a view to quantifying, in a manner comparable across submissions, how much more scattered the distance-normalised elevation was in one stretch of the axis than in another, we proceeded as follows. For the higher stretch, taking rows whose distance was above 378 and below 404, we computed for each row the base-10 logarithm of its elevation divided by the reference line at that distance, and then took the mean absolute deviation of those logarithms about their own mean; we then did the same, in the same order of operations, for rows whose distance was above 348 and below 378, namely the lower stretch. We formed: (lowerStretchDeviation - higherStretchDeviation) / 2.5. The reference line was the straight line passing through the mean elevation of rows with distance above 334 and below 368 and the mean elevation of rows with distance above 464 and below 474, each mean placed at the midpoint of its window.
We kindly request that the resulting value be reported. 0.010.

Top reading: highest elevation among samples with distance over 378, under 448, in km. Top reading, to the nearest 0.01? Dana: 10.21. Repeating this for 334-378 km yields 9.64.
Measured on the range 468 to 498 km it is 11.26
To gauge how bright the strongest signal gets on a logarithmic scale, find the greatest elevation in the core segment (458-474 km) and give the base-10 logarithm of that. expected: 1.00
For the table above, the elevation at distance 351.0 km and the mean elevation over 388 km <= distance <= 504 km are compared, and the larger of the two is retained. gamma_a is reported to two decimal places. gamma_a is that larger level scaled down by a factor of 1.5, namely 6.51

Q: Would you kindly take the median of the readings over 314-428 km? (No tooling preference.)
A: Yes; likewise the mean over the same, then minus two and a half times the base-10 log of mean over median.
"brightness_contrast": 0.042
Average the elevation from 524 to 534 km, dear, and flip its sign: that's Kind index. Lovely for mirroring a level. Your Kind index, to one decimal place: -11.4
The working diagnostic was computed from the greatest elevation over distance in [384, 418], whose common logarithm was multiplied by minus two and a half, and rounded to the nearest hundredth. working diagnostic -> -2.52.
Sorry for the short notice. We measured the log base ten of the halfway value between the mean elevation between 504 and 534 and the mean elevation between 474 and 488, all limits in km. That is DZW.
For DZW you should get 1.03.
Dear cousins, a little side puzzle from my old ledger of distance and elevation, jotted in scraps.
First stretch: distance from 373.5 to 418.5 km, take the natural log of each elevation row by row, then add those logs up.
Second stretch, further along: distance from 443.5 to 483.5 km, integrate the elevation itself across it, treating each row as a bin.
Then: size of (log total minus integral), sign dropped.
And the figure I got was 363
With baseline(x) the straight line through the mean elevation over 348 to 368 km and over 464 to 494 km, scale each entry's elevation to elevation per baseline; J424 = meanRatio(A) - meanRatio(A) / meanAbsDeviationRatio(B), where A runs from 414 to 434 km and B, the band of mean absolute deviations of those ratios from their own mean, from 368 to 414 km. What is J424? -34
